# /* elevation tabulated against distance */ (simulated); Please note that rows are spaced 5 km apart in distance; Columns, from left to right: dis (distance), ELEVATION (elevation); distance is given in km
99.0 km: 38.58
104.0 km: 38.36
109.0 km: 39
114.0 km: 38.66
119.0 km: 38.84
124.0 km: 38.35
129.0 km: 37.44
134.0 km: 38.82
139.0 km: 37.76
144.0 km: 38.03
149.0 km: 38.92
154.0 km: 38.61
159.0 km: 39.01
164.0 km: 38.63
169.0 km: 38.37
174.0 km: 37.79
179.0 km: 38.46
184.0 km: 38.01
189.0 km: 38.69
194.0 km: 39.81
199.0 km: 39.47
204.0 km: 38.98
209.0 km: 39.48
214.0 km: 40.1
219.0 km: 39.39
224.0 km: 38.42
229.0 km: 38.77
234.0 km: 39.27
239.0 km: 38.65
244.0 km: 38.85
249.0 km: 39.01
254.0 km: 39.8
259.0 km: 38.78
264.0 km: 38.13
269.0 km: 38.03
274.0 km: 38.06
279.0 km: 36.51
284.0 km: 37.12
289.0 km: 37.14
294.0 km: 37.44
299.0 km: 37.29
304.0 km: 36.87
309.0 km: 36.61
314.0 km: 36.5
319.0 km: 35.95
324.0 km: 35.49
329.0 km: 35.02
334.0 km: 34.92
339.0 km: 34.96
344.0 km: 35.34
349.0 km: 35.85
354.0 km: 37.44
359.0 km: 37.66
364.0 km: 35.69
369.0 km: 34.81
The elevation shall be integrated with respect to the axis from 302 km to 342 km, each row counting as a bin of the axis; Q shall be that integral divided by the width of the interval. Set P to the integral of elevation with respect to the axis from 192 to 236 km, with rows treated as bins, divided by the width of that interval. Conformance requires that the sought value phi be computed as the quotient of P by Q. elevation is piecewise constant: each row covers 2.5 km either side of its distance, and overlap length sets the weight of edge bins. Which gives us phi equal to 1.10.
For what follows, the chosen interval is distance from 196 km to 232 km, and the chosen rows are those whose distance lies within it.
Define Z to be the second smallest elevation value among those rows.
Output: 38.77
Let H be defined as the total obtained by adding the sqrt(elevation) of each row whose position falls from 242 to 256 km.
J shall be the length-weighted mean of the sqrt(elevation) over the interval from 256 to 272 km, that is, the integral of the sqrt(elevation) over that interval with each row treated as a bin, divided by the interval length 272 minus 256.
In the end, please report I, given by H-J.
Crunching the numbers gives 12.6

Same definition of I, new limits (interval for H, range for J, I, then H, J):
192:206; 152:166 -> 12.6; 18.8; 6.23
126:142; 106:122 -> 12.3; 18.5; 6.23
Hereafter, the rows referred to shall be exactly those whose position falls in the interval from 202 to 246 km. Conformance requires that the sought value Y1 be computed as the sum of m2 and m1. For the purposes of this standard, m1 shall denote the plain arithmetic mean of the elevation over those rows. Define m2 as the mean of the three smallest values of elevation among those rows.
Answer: 77.7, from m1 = 39.1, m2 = 38.6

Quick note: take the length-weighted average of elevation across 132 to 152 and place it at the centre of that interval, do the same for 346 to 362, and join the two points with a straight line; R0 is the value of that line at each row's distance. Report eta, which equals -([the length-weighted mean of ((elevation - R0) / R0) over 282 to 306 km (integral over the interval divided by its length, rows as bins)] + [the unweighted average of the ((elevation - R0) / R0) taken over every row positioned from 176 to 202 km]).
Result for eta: -0.019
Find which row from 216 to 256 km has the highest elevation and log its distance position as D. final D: 254.0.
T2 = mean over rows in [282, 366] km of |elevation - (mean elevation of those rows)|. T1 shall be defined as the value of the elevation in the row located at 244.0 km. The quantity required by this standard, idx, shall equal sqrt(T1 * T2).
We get 5.8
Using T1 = 38.85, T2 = 0.86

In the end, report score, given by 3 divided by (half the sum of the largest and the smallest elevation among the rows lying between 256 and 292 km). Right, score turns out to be 0.0797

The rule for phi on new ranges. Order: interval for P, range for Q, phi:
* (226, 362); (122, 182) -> 0.97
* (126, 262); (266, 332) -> 1.05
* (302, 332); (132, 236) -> 0.93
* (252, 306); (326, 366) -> 1.05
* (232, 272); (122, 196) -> 1.01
